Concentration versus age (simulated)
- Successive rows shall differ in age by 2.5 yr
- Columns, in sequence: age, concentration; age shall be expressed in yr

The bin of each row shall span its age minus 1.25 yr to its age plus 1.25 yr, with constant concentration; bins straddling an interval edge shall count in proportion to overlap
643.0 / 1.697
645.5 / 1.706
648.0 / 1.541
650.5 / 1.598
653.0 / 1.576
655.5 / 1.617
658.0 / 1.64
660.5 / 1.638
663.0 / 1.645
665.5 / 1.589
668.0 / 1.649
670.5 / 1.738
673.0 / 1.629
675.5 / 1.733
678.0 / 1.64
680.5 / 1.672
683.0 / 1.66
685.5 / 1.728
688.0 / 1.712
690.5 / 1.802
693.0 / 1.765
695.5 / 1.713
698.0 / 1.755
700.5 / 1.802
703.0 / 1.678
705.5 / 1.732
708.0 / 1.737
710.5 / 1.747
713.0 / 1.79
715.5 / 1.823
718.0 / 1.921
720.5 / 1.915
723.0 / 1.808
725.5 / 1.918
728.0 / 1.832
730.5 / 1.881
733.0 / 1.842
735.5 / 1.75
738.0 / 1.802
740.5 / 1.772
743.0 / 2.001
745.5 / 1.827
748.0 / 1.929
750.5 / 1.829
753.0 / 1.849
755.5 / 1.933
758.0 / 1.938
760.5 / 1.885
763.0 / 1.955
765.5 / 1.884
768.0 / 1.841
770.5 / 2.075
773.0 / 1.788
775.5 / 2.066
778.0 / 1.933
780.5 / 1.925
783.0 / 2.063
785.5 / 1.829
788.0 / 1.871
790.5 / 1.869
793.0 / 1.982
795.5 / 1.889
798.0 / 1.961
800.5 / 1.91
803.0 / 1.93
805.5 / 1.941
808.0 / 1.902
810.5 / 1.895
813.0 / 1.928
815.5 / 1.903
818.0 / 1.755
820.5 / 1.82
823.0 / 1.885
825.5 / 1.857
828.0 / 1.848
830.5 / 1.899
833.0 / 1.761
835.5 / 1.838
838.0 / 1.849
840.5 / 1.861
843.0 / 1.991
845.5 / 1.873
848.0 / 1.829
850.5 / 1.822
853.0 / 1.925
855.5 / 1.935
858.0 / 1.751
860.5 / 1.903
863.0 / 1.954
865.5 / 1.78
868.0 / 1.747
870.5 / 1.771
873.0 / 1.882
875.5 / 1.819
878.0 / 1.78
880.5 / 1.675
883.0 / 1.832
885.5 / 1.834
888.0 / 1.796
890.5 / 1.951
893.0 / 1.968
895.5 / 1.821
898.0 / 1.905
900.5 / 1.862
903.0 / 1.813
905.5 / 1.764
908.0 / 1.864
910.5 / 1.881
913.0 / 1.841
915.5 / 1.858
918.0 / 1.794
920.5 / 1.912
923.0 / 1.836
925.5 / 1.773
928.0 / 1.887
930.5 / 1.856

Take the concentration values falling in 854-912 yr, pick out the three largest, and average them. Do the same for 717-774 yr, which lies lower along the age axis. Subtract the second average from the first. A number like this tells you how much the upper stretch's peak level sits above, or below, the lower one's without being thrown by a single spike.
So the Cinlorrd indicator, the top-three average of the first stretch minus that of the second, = -0.05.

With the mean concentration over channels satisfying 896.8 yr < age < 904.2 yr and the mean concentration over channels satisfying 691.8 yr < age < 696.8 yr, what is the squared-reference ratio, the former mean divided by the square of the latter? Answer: 0.62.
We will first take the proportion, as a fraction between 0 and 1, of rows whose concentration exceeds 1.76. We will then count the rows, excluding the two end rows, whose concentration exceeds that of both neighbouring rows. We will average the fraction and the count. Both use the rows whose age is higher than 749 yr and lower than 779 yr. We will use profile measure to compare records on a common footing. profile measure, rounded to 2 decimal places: 2.50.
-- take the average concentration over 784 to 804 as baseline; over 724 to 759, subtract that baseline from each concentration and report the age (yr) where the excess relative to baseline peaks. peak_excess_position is 743.0 yr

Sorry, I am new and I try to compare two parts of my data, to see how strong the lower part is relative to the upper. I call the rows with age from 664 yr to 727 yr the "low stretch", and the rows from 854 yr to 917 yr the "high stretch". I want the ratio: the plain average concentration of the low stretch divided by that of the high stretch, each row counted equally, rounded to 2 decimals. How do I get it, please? 0.95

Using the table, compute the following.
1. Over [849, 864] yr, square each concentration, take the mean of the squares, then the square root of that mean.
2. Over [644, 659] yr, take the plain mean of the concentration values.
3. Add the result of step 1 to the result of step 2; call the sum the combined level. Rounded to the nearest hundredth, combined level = 3.50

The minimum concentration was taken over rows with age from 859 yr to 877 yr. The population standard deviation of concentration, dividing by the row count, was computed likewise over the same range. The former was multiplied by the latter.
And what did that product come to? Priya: 0.125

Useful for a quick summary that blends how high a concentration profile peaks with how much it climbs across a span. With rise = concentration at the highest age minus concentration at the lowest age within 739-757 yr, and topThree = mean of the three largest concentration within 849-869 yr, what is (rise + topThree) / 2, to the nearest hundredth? 1.05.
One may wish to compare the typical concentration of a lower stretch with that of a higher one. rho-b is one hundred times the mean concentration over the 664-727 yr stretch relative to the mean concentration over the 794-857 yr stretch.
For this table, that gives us 93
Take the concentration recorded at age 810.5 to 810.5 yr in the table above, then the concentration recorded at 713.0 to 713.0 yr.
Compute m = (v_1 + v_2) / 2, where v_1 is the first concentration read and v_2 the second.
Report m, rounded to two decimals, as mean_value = 1.84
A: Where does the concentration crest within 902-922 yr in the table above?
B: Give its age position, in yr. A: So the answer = 920.5 yr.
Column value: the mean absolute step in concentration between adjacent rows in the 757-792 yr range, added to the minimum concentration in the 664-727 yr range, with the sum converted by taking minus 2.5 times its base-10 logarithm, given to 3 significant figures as -0.583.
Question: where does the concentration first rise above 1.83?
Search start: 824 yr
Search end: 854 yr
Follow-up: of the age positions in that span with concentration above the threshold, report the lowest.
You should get 825.5 yr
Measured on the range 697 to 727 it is 718.0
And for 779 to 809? 780.5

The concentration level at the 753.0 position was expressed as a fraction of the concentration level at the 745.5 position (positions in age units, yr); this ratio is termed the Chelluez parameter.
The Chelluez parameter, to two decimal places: 1.01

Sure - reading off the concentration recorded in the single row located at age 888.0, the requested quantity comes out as 1.796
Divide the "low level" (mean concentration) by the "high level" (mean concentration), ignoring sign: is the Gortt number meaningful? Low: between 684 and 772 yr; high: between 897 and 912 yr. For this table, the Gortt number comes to 0.99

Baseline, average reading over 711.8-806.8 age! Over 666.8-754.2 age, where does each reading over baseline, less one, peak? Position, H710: 743.0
